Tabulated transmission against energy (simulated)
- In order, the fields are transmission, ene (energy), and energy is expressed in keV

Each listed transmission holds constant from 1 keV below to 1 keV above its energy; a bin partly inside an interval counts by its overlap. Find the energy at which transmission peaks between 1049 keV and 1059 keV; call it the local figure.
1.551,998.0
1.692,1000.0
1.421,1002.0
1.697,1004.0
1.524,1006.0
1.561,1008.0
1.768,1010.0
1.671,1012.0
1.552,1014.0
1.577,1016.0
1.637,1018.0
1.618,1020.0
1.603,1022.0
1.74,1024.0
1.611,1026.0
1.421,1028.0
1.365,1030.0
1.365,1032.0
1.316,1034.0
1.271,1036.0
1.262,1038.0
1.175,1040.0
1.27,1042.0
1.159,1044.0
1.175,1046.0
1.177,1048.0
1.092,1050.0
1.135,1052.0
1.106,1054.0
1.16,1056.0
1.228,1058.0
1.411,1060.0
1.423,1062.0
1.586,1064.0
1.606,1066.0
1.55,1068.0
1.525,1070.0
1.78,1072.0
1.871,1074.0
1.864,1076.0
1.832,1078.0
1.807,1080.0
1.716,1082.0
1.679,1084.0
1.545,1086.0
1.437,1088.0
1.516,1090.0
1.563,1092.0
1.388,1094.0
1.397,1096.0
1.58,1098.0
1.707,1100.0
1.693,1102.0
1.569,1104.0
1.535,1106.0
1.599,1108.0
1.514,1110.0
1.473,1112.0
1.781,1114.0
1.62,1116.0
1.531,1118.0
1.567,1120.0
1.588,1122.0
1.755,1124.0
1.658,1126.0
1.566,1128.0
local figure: 1058.0 keV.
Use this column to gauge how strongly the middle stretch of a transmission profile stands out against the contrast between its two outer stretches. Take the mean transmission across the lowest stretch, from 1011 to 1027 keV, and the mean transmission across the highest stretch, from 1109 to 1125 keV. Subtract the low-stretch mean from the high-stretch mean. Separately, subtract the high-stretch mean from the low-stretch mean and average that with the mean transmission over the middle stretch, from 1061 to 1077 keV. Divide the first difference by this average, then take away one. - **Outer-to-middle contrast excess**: -1.0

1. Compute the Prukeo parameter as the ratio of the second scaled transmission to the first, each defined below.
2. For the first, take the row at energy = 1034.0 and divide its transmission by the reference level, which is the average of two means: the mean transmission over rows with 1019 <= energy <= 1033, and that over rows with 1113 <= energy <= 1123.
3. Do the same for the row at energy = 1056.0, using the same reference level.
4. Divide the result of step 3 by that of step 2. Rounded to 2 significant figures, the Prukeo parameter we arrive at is 0.88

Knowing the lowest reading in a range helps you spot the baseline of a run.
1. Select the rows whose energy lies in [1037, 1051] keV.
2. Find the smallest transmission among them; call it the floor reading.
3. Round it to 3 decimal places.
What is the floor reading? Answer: 1.092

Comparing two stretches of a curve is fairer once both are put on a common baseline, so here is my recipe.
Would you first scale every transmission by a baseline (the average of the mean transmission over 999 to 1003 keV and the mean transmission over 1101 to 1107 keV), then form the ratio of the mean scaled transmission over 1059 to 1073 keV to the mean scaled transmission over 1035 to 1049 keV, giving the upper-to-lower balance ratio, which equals 1.28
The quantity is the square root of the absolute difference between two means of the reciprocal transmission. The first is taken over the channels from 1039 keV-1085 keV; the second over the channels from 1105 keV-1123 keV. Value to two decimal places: 0.28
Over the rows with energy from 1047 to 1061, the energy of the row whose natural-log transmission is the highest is 1060.0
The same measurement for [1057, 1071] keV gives 1066.0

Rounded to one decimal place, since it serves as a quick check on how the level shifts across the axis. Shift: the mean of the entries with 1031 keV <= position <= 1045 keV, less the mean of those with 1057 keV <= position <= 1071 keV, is -0.2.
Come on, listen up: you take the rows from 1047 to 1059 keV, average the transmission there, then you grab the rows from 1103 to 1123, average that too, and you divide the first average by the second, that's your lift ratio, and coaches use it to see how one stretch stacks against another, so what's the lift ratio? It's 0.73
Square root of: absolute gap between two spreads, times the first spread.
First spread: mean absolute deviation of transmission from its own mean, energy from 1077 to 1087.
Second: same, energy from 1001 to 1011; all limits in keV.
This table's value 0.05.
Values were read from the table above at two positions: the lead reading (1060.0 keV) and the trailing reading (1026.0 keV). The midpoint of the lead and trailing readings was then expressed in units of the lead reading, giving 1.07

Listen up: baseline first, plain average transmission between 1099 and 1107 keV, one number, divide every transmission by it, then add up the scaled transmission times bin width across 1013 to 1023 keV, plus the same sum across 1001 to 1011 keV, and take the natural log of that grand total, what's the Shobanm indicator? 2.98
